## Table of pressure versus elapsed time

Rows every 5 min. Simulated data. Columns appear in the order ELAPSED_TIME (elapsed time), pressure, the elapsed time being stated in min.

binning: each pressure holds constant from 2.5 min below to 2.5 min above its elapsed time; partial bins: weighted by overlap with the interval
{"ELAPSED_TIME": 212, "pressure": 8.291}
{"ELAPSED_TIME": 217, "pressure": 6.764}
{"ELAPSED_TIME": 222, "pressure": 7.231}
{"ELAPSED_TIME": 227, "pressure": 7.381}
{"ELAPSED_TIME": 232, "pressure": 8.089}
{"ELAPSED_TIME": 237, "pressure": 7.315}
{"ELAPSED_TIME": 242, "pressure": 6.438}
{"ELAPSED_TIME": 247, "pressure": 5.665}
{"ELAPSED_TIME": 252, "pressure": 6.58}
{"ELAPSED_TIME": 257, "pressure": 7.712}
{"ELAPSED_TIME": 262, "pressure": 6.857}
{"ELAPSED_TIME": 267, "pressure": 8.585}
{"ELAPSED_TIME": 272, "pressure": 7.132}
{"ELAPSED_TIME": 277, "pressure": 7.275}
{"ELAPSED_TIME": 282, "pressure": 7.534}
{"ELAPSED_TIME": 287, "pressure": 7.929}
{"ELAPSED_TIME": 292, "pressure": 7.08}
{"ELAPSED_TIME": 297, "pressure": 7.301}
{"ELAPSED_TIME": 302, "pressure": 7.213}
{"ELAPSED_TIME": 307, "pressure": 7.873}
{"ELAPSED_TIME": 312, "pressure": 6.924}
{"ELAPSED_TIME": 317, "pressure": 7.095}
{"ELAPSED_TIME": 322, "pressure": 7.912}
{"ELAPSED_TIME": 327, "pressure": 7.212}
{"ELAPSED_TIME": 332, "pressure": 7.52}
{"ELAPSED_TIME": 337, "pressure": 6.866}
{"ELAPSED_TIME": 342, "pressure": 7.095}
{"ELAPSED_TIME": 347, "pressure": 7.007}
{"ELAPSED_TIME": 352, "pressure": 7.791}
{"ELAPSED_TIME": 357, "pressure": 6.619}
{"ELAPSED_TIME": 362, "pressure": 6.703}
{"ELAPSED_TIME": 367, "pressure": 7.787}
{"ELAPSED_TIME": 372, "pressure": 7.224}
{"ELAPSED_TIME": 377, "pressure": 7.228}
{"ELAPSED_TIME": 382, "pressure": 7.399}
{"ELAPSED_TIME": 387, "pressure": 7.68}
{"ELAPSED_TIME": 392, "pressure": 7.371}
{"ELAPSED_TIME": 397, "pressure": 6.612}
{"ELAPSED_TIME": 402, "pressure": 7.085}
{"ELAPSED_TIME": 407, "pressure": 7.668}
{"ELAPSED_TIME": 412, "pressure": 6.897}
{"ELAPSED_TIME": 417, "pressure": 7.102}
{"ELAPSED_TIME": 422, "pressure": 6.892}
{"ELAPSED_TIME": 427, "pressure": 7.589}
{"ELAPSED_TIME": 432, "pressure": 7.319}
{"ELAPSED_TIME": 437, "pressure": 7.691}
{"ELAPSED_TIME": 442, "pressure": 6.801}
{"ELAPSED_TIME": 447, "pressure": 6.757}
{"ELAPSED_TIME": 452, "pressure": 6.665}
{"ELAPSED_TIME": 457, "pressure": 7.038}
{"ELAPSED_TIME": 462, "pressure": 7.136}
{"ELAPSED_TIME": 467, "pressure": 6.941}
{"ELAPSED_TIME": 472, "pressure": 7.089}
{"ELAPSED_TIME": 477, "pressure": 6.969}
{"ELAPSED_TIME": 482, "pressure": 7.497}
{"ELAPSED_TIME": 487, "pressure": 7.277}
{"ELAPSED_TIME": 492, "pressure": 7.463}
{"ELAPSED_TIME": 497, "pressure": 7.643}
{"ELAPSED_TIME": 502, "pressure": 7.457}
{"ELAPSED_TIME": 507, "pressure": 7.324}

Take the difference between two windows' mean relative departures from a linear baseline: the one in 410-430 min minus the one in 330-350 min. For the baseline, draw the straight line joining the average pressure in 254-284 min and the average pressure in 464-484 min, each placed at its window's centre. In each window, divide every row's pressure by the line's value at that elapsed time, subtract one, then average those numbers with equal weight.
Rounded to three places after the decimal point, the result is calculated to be 0.020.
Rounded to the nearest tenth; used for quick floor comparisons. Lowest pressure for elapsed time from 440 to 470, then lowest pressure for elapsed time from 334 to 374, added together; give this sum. 13.3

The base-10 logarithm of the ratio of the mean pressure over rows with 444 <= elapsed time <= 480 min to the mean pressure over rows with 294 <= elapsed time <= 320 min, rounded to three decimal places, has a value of -0.021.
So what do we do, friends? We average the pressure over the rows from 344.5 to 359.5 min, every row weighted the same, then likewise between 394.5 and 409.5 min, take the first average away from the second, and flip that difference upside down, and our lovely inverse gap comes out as -58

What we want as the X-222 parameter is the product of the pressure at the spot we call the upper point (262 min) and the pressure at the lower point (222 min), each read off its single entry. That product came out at 49.6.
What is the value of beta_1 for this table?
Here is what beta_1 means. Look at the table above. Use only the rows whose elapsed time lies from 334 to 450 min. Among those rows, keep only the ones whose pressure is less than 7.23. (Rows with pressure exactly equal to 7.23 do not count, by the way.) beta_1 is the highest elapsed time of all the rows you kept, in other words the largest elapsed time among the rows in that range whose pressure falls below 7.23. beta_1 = 447 min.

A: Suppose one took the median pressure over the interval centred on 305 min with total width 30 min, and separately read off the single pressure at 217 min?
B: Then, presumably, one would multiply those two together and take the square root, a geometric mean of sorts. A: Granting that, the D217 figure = 7.0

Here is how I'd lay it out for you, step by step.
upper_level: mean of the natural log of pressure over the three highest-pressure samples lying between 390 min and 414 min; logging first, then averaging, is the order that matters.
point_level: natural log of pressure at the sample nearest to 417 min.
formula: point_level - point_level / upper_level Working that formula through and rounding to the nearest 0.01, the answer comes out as 0.98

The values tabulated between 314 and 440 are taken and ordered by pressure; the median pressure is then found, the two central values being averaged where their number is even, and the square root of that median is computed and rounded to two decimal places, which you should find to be 2.69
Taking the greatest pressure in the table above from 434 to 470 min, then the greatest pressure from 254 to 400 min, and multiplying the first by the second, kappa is 66.0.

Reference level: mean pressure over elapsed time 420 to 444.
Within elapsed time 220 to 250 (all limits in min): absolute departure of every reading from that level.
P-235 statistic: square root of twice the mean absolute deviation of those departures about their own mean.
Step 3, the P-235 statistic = 1.01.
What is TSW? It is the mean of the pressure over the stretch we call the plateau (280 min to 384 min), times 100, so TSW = 730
